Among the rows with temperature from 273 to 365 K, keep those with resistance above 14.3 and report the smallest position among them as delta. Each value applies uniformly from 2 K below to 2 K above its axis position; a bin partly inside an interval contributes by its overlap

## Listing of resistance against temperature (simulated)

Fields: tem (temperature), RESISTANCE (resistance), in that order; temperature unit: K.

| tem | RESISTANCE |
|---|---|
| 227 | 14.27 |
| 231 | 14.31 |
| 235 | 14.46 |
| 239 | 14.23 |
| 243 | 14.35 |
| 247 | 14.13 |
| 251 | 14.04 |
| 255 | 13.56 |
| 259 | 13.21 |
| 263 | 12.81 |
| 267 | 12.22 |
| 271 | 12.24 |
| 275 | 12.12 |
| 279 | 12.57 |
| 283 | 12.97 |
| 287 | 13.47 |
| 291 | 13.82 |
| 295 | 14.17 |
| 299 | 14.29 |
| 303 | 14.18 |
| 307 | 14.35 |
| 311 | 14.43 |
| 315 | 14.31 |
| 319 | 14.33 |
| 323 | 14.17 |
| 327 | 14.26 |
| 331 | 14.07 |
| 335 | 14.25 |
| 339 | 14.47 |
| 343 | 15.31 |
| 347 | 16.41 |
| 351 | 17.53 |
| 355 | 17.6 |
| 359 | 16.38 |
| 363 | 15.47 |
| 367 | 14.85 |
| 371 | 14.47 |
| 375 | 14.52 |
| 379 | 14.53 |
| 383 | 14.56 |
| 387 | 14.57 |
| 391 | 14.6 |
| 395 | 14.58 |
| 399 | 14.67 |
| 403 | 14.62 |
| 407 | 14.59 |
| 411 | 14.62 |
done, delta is 307 K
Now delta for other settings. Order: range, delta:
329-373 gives 339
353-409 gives 355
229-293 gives 231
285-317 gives 307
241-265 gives 243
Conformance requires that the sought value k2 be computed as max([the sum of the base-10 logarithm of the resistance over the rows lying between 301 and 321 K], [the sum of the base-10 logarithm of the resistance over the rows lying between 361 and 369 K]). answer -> 5.8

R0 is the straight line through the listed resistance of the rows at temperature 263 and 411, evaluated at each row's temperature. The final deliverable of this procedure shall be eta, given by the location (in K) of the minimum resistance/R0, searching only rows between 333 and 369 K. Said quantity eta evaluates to 335 K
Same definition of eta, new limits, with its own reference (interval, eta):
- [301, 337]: 331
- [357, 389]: 387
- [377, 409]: 407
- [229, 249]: 247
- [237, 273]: 271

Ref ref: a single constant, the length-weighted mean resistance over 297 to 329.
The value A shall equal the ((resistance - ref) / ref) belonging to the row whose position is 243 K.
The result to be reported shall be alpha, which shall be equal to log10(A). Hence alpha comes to -2.4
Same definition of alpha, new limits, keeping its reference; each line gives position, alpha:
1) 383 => -1.7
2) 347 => -0.8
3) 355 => -0.6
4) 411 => -1.6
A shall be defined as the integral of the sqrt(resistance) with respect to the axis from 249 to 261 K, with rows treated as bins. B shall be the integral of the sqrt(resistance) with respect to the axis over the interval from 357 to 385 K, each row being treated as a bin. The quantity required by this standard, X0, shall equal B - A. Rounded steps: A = 44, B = 108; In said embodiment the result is 64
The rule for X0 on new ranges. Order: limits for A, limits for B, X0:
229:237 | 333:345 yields 16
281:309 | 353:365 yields -56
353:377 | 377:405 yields 12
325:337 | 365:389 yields 46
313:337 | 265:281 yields -34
